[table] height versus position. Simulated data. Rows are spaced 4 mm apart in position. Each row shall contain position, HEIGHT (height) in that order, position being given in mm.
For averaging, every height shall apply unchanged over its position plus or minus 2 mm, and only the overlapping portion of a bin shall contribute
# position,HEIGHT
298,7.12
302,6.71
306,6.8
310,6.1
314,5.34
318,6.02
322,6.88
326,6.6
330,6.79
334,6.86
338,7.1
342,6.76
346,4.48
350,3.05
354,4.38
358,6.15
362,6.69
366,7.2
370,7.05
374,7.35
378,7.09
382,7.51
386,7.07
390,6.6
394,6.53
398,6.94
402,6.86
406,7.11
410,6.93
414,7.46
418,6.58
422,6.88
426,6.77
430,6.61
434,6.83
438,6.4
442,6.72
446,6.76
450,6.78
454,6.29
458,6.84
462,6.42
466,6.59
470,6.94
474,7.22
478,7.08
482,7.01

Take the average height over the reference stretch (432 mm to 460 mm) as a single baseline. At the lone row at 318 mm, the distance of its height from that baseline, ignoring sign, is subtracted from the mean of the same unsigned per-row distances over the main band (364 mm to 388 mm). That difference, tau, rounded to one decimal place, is -0.1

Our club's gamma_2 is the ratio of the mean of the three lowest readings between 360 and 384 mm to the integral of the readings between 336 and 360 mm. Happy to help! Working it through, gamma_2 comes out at 0.054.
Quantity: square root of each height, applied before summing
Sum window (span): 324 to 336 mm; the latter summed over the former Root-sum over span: 7.8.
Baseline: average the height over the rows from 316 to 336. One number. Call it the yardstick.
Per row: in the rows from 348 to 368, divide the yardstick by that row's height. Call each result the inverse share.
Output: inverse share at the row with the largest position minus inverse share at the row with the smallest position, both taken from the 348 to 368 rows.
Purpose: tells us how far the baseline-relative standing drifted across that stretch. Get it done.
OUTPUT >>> -1.25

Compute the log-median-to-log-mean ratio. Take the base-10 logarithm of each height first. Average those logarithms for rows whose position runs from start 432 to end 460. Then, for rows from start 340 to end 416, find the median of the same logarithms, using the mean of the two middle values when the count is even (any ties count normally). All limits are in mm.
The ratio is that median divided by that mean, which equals 1.02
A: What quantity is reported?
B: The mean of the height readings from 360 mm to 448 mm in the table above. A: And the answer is 6.9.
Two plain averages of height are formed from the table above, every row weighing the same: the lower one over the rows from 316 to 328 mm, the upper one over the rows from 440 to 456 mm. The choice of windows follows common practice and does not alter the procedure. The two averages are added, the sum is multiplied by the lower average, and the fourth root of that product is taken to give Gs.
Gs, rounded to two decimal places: 3.04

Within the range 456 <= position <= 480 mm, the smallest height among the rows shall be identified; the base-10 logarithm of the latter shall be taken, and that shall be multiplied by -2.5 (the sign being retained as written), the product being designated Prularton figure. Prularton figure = -2.02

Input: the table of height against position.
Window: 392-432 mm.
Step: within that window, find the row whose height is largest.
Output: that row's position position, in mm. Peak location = 414 mm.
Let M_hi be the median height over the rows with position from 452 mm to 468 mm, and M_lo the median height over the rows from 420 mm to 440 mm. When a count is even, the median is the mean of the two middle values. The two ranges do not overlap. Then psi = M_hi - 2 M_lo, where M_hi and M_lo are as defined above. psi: -7.0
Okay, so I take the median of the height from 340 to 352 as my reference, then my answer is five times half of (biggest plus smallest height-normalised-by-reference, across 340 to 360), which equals 5.47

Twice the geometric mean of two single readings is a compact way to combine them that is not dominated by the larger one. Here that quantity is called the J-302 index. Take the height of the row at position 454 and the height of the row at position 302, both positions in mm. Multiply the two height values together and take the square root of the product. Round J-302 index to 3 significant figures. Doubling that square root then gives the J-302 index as 13.0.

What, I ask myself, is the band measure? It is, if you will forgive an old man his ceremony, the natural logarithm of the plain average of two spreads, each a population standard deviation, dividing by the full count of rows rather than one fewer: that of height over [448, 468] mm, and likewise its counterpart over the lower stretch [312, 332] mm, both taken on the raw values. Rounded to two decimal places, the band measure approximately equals -0.93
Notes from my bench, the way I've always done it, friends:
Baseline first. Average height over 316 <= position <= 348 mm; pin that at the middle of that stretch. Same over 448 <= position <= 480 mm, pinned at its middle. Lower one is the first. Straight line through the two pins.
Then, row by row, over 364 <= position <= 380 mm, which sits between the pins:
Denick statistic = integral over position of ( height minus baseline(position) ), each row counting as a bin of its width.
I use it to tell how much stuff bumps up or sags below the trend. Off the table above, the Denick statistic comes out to 10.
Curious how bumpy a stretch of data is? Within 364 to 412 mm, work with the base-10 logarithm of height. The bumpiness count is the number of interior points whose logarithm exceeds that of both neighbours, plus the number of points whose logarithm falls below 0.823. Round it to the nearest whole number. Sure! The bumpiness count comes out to 6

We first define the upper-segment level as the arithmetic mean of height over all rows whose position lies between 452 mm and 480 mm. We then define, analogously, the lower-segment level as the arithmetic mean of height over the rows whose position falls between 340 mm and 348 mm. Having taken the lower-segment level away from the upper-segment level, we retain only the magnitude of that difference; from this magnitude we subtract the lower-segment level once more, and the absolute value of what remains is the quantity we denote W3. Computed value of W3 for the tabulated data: 4.5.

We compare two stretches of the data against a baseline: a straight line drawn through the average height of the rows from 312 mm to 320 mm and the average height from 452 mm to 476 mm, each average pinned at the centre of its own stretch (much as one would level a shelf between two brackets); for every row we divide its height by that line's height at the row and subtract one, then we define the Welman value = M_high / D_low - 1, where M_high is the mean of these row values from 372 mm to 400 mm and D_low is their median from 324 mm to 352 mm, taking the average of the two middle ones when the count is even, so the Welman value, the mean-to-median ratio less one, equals -0.11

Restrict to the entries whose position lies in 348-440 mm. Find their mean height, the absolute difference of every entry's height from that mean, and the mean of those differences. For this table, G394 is 0.57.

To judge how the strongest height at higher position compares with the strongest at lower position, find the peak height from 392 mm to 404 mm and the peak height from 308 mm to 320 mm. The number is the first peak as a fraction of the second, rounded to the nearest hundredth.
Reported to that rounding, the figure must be 1.14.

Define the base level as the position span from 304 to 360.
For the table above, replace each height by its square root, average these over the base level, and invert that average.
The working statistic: 0.412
